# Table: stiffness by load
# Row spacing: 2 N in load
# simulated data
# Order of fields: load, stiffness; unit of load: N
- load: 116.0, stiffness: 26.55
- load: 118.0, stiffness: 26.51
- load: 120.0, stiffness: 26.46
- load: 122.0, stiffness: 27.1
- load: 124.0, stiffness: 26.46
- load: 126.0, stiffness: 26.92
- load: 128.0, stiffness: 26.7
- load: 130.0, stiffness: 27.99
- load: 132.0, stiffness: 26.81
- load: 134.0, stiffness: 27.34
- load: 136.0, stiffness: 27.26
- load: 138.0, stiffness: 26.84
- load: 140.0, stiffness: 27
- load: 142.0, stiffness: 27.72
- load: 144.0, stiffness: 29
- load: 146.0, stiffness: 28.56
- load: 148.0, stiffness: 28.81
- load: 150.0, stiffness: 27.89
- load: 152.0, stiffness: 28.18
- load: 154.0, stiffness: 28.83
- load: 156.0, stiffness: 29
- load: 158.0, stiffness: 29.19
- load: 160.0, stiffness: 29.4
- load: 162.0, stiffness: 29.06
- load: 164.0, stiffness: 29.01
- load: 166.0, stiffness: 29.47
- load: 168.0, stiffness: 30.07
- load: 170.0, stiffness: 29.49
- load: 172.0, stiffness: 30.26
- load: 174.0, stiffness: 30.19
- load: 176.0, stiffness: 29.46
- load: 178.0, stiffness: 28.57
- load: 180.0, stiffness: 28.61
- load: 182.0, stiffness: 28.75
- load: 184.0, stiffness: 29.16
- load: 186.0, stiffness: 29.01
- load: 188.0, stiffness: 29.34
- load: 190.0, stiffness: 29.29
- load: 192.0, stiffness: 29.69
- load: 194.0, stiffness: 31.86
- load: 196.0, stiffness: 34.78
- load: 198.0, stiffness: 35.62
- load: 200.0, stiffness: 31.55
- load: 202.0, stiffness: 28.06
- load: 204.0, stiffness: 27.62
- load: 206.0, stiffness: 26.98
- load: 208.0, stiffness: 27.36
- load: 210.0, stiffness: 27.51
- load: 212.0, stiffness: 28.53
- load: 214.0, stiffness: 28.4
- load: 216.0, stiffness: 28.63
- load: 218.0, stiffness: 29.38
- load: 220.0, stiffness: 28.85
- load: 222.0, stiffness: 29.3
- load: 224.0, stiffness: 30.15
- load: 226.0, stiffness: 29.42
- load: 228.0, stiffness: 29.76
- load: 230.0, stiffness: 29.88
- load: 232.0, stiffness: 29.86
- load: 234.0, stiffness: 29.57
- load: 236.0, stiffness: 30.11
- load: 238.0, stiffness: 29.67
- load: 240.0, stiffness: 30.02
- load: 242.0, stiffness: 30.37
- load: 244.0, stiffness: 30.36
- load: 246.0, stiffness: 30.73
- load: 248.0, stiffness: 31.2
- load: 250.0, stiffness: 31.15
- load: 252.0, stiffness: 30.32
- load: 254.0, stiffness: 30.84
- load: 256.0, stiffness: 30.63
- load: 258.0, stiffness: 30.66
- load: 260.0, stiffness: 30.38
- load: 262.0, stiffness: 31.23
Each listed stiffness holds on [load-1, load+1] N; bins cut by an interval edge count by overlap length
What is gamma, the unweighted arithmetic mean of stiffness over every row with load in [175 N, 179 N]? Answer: 29.0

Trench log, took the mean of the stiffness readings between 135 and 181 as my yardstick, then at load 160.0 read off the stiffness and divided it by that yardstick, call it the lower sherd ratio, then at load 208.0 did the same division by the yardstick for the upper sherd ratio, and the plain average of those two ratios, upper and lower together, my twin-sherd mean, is 0.99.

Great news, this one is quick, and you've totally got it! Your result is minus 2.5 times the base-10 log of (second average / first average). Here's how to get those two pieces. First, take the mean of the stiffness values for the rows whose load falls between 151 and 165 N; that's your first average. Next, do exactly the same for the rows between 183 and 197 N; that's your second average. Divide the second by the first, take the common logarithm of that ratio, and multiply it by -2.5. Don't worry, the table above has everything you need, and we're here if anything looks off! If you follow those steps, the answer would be -0.055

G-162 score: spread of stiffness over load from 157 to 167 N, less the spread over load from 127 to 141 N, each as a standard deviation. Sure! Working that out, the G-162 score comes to -0.2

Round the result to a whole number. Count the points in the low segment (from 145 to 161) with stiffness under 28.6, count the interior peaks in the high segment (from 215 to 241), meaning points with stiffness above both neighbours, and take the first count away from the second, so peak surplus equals 1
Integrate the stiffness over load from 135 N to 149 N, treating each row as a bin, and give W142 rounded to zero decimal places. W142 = 390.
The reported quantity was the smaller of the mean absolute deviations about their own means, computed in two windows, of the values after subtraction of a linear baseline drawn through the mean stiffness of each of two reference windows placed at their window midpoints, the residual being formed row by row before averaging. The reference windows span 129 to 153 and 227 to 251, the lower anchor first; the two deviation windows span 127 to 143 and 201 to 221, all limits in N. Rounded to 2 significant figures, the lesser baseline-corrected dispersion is 0.36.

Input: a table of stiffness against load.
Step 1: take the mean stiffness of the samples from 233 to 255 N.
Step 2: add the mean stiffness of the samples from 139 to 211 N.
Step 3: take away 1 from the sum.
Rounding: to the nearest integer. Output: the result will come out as 59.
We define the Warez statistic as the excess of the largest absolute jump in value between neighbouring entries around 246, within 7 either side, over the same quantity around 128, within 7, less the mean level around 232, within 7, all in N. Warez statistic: -30.2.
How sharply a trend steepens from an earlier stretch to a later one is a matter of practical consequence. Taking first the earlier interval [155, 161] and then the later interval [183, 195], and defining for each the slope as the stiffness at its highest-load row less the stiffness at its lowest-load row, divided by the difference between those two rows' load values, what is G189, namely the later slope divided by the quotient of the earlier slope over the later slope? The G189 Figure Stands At 0.7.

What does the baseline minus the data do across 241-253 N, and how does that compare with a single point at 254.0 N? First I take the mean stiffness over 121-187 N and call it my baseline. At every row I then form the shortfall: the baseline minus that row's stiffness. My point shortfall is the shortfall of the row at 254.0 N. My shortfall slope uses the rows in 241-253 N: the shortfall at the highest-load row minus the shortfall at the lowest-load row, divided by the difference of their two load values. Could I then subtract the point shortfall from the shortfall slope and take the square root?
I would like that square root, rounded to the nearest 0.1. 1.6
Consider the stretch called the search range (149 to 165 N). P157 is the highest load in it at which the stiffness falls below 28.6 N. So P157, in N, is 152.0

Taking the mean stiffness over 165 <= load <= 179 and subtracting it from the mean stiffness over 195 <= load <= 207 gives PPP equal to 1.1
